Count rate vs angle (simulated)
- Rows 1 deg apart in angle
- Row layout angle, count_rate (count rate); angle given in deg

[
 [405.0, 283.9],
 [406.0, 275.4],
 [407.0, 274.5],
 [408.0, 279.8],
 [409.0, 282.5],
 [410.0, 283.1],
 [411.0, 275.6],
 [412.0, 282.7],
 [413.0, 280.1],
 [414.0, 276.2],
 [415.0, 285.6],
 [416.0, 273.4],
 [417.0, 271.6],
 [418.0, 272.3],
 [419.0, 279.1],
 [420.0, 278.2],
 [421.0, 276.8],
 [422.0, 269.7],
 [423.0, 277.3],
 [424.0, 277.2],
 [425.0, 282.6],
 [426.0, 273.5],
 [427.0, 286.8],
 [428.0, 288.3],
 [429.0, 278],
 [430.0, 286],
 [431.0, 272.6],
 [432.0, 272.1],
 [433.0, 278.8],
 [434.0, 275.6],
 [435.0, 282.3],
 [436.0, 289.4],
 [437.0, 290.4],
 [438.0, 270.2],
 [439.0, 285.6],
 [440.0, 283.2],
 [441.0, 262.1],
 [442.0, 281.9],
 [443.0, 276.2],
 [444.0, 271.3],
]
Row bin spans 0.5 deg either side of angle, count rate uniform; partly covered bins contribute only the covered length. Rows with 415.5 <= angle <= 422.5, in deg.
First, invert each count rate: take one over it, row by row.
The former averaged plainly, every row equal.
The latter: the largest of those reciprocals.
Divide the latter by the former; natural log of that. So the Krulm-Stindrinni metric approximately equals 0.017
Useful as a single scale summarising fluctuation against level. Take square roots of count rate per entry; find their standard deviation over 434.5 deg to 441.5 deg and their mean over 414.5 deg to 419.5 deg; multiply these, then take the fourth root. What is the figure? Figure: 1.5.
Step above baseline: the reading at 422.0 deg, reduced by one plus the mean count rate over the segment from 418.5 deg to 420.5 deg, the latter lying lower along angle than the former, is -10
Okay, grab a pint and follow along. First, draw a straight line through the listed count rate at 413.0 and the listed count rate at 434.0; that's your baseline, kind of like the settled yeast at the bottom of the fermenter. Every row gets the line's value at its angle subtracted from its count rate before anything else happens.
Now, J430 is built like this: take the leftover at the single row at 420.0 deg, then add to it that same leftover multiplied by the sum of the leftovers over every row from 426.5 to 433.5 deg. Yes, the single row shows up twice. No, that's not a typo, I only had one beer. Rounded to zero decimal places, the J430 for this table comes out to -11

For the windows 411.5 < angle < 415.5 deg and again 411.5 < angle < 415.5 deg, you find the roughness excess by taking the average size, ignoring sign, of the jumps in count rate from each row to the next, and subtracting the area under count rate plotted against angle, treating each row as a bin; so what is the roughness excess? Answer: -1119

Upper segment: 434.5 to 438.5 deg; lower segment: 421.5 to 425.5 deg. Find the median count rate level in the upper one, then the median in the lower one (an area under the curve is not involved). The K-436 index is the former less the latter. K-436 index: 8.6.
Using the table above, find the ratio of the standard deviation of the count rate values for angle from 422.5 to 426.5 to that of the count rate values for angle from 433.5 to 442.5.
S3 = 0.4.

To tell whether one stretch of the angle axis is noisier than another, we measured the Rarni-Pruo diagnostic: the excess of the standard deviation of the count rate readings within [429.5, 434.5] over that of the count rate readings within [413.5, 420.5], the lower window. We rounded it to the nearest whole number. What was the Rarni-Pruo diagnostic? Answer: 1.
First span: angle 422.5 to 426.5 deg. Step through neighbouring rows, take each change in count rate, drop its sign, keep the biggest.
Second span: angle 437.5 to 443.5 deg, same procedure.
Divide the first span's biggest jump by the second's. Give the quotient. 0.43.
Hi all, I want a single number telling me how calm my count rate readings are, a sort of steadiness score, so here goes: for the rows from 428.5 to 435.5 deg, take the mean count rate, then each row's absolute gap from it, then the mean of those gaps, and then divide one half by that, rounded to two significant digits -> 0.13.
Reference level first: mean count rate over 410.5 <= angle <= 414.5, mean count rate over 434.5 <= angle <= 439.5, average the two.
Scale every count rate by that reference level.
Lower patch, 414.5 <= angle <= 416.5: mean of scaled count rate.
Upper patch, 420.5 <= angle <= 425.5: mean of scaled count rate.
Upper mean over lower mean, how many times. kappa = 0.99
